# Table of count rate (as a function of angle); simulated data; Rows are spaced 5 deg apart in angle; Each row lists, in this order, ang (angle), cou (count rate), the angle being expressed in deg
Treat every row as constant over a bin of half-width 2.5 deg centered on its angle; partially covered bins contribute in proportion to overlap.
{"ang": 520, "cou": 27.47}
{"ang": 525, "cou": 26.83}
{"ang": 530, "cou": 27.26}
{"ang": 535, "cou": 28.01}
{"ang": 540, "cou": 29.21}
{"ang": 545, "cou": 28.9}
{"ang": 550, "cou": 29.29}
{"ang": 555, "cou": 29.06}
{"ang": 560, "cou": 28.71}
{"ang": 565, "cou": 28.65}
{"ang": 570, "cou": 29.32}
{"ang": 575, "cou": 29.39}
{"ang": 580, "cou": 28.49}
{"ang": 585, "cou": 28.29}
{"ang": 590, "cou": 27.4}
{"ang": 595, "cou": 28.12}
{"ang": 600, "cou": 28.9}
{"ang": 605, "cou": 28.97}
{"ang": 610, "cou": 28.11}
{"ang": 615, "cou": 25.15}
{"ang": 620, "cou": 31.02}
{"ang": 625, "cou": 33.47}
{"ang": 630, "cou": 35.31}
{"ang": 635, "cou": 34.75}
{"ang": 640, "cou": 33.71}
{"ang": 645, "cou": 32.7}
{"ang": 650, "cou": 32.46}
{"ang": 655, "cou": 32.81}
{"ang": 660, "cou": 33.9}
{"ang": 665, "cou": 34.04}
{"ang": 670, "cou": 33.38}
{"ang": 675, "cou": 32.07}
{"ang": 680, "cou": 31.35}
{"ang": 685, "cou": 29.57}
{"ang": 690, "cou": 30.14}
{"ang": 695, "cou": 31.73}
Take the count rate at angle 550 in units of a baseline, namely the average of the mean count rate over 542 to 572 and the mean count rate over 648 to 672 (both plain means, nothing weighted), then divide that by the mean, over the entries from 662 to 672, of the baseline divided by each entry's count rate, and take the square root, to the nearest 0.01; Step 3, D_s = 1.01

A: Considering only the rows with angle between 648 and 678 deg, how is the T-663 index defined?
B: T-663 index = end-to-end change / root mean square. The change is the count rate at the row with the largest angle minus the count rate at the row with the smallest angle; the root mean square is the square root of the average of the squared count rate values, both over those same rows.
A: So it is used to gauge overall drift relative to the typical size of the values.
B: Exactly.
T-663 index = -0.012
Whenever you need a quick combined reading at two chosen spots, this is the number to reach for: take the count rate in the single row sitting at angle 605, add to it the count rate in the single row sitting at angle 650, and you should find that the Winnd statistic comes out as 61.4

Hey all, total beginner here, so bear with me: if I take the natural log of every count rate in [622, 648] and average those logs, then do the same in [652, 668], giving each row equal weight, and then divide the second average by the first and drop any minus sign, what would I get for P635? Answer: 1.00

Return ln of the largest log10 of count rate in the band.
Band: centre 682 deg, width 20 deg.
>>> 0.41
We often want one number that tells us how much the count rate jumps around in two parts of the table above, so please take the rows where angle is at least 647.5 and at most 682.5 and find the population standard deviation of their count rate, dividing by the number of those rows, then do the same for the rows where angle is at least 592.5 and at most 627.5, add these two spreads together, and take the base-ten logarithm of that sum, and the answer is 0.52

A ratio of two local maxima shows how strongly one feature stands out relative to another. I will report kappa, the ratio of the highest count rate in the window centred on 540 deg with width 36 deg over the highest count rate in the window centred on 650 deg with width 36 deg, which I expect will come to 0.84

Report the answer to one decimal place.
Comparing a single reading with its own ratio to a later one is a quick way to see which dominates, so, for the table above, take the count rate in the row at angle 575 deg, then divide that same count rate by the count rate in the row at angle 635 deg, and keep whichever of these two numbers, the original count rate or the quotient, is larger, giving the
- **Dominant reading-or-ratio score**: 29.4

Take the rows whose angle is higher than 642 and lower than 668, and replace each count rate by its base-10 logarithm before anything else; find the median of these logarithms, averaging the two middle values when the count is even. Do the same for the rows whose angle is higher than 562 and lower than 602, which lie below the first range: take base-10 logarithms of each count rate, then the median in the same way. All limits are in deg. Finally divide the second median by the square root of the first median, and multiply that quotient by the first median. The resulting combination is 1.79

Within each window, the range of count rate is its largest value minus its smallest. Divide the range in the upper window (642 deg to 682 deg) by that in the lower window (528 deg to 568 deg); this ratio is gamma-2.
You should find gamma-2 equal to 1.3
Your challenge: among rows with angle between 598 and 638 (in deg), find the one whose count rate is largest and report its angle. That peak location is 630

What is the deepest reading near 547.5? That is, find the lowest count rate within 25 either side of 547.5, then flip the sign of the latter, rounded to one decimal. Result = -26.8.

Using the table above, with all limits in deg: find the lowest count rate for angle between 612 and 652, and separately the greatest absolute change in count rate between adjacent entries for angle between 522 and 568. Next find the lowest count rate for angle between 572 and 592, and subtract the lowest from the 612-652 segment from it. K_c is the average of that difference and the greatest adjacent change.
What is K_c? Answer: 2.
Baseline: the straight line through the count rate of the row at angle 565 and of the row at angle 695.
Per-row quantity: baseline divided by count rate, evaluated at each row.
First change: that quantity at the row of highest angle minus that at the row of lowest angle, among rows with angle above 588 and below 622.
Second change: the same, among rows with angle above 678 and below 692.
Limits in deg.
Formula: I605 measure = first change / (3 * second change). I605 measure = -0.7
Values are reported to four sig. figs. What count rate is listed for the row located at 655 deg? 32.81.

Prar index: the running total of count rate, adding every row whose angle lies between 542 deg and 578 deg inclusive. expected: 203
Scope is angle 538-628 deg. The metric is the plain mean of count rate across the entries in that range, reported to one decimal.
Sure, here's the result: 28.9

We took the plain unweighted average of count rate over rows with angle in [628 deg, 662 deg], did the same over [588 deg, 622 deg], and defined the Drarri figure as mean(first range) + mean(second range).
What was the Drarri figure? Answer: 62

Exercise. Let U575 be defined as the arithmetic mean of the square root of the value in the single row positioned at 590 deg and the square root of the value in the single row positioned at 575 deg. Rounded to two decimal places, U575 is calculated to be 5.33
